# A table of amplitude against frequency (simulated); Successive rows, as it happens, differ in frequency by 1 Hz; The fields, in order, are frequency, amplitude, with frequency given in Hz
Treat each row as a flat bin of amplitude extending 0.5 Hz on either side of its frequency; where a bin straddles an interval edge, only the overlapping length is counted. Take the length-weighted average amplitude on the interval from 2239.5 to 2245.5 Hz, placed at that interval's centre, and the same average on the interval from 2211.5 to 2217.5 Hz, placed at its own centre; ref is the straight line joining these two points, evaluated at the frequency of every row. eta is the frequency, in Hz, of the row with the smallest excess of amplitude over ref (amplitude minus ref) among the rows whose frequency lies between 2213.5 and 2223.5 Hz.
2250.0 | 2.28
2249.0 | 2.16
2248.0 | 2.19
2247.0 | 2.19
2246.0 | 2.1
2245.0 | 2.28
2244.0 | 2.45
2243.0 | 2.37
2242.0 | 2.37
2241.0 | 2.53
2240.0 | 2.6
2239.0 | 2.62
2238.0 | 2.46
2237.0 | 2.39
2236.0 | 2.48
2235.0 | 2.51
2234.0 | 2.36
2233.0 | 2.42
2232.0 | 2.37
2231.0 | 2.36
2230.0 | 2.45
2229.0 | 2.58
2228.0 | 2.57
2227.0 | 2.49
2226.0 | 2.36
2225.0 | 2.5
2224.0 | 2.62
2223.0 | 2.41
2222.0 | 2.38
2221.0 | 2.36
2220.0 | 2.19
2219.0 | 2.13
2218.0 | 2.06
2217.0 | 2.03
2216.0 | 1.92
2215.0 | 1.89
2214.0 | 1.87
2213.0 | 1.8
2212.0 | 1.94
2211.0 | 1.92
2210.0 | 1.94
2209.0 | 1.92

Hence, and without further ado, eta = 2214.0 Hz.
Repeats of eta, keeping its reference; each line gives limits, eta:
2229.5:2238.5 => 2237.0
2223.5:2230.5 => 2226.0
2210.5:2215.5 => 2213.0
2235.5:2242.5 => 2242.0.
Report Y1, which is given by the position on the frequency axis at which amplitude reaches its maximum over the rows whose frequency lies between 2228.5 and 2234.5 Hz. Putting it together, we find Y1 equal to 2229.0 Hz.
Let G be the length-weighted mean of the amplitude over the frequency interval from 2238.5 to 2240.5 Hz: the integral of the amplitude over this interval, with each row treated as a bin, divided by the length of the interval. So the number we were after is 2.61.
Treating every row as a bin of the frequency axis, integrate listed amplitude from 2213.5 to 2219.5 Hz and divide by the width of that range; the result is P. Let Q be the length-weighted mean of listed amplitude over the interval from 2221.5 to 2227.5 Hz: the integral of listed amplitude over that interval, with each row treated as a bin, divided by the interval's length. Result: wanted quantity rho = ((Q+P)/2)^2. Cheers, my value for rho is 4.94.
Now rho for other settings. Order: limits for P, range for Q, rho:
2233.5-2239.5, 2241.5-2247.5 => 5.67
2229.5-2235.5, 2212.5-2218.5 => 4.71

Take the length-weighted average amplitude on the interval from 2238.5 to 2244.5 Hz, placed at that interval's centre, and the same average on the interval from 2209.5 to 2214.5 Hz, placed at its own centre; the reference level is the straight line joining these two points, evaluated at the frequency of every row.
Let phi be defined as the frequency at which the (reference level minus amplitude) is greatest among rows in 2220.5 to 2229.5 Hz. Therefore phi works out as 2226.0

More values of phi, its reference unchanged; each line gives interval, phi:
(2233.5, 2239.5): 2237.0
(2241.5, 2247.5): 2246.0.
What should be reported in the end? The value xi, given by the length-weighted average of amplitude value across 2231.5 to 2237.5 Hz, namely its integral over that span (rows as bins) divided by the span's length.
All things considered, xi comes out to 2.42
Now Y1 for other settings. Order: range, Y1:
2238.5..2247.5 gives 2239.0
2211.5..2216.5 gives 2212.0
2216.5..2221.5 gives 2221.0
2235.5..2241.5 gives 2239.0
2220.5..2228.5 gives 2224.0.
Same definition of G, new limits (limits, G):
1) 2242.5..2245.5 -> 2.37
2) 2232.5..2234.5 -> 2.39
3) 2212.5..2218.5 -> 1.93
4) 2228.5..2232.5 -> 2.44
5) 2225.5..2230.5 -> 2.49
